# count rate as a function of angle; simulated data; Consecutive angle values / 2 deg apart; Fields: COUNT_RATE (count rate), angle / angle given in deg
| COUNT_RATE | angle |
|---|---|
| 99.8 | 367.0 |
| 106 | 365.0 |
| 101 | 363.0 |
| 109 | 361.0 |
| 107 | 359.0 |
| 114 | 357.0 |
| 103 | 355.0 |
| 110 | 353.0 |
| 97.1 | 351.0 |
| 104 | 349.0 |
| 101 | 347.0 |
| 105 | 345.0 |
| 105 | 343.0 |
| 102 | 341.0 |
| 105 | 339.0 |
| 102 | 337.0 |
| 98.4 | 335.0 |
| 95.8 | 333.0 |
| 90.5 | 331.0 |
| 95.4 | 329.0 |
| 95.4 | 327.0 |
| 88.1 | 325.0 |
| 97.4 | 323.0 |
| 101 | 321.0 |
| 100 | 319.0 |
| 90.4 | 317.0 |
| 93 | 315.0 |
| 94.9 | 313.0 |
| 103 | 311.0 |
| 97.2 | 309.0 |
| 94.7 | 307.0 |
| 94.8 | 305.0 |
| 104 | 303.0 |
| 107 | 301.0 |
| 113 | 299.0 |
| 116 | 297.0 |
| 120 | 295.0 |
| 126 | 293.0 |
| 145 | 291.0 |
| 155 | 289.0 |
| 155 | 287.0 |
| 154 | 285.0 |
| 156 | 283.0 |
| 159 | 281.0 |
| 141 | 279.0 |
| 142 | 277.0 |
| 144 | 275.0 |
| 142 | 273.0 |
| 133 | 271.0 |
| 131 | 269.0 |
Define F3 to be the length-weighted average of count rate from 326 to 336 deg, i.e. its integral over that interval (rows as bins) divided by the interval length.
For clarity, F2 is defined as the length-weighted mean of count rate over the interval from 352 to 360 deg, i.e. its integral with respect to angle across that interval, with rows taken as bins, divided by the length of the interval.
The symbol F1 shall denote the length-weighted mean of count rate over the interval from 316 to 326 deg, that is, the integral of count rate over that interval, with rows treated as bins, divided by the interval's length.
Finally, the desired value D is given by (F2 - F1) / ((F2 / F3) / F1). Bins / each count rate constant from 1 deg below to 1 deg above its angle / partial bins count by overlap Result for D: 1097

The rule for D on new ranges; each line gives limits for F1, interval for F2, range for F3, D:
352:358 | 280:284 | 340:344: 3474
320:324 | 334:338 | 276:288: 150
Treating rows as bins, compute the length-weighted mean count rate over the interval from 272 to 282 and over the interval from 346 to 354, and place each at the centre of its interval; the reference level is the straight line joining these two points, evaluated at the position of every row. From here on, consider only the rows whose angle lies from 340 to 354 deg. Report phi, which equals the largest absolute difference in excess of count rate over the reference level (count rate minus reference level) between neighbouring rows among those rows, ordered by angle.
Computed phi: 14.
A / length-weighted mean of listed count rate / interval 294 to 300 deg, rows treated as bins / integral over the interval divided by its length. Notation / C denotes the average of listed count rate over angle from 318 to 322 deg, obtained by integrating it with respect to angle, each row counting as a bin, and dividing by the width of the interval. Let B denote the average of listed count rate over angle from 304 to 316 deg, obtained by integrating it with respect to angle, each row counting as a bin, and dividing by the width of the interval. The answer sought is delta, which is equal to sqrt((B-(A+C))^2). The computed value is 121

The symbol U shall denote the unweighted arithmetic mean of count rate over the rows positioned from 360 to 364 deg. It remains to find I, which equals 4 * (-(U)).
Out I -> -420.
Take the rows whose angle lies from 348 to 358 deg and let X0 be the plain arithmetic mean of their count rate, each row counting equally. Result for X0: 106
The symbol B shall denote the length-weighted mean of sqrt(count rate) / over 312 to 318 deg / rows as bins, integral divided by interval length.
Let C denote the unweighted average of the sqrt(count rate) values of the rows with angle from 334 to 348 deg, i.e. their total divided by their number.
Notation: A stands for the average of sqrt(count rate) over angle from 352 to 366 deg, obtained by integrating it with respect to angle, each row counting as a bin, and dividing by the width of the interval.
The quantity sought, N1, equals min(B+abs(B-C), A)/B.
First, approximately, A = 10.3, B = 9.6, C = 10.1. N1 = 1.05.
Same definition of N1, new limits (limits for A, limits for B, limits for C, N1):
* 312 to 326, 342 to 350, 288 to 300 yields 0.96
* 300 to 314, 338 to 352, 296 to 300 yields 0.98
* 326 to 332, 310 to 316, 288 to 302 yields 0.98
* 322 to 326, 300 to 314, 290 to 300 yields 0.97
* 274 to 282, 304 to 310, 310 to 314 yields 1.02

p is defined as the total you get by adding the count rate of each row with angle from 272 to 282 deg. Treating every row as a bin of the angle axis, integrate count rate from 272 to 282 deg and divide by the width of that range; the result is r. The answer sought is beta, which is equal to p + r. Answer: 874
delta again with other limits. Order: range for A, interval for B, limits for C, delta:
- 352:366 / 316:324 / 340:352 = 112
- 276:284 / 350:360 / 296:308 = 148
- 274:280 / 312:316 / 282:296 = 193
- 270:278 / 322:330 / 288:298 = 179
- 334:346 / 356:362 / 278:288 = 146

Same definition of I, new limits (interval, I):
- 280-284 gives -630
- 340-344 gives -414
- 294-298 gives -472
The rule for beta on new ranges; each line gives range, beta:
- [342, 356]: 829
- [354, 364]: 641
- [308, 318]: 574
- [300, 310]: 597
